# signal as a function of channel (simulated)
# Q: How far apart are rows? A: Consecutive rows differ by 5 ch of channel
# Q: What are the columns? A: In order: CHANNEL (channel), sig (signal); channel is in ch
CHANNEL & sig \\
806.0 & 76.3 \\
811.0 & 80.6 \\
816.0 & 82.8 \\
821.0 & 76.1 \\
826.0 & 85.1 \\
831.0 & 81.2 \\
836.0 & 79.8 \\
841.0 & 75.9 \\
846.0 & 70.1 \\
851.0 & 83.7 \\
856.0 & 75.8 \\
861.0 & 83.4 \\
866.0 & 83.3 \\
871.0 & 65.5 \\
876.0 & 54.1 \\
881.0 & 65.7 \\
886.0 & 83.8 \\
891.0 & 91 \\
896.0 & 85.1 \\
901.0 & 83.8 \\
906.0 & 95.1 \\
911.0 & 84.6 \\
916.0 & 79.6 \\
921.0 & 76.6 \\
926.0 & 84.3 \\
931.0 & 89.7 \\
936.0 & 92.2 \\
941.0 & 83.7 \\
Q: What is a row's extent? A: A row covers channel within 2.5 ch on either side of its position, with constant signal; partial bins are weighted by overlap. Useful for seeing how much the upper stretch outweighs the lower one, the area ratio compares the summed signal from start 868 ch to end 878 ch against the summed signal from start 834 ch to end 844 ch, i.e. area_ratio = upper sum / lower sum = 0.77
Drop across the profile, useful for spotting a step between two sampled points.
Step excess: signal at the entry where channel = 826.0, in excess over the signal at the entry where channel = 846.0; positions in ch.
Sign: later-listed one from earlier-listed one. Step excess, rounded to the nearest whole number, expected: 15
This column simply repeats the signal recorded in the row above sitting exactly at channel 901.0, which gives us 83.8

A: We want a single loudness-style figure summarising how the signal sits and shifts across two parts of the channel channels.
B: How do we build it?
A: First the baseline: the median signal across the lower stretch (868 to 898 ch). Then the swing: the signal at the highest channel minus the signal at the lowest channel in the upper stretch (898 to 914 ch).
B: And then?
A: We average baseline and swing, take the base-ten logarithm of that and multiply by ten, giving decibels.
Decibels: 15.8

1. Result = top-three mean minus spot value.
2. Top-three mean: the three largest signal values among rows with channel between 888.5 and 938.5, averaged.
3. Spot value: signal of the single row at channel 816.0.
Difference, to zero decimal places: 10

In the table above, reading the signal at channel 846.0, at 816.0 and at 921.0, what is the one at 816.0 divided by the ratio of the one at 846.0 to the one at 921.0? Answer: 90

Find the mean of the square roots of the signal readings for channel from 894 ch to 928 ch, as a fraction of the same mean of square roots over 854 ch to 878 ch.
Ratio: 1.08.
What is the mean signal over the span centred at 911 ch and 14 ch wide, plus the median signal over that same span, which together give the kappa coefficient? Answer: 171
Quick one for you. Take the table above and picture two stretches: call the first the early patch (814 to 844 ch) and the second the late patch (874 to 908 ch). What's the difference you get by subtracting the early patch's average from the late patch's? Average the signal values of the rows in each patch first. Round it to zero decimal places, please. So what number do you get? 0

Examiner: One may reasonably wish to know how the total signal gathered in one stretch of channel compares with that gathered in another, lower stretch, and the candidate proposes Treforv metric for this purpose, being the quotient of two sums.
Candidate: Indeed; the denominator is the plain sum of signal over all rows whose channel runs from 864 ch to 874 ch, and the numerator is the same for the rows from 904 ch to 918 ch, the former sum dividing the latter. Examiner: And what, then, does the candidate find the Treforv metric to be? 1.7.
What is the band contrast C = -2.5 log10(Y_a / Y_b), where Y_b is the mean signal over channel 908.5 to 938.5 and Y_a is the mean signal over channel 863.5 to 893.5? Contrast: 0.15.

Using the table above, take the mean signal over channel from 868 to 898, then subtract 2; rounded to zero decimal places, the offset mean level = 72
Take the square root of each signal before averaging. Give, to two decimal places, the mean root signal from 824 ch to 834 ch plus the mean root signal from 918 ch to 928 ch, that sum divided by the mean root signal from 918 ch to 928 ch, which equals 2.02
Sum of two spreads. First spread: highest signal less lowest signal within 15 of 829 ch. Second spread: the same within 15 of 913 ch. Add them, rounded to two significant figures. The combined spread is 28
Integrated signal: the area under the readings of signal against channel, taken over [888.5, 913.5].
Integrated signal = 2198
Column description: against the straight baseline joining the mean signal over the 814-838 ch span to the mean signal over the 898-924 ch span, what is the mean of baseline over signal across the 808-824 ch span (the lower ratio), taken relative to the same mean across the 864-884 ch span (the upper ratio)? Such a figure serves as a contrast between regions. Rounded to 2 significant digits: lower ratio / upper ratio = 0.80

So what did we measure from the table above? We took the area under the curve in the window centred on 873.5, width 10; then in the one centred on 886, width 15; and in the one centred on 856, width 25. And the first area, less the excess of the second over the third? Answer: 1377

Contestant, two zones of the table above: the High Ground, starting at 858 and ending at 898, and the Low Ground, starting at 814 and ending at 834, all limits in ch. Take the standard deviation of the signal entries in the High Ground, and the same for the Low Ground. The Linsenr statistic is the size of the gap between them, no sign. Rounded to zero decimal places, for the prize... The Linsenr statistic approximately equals 9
